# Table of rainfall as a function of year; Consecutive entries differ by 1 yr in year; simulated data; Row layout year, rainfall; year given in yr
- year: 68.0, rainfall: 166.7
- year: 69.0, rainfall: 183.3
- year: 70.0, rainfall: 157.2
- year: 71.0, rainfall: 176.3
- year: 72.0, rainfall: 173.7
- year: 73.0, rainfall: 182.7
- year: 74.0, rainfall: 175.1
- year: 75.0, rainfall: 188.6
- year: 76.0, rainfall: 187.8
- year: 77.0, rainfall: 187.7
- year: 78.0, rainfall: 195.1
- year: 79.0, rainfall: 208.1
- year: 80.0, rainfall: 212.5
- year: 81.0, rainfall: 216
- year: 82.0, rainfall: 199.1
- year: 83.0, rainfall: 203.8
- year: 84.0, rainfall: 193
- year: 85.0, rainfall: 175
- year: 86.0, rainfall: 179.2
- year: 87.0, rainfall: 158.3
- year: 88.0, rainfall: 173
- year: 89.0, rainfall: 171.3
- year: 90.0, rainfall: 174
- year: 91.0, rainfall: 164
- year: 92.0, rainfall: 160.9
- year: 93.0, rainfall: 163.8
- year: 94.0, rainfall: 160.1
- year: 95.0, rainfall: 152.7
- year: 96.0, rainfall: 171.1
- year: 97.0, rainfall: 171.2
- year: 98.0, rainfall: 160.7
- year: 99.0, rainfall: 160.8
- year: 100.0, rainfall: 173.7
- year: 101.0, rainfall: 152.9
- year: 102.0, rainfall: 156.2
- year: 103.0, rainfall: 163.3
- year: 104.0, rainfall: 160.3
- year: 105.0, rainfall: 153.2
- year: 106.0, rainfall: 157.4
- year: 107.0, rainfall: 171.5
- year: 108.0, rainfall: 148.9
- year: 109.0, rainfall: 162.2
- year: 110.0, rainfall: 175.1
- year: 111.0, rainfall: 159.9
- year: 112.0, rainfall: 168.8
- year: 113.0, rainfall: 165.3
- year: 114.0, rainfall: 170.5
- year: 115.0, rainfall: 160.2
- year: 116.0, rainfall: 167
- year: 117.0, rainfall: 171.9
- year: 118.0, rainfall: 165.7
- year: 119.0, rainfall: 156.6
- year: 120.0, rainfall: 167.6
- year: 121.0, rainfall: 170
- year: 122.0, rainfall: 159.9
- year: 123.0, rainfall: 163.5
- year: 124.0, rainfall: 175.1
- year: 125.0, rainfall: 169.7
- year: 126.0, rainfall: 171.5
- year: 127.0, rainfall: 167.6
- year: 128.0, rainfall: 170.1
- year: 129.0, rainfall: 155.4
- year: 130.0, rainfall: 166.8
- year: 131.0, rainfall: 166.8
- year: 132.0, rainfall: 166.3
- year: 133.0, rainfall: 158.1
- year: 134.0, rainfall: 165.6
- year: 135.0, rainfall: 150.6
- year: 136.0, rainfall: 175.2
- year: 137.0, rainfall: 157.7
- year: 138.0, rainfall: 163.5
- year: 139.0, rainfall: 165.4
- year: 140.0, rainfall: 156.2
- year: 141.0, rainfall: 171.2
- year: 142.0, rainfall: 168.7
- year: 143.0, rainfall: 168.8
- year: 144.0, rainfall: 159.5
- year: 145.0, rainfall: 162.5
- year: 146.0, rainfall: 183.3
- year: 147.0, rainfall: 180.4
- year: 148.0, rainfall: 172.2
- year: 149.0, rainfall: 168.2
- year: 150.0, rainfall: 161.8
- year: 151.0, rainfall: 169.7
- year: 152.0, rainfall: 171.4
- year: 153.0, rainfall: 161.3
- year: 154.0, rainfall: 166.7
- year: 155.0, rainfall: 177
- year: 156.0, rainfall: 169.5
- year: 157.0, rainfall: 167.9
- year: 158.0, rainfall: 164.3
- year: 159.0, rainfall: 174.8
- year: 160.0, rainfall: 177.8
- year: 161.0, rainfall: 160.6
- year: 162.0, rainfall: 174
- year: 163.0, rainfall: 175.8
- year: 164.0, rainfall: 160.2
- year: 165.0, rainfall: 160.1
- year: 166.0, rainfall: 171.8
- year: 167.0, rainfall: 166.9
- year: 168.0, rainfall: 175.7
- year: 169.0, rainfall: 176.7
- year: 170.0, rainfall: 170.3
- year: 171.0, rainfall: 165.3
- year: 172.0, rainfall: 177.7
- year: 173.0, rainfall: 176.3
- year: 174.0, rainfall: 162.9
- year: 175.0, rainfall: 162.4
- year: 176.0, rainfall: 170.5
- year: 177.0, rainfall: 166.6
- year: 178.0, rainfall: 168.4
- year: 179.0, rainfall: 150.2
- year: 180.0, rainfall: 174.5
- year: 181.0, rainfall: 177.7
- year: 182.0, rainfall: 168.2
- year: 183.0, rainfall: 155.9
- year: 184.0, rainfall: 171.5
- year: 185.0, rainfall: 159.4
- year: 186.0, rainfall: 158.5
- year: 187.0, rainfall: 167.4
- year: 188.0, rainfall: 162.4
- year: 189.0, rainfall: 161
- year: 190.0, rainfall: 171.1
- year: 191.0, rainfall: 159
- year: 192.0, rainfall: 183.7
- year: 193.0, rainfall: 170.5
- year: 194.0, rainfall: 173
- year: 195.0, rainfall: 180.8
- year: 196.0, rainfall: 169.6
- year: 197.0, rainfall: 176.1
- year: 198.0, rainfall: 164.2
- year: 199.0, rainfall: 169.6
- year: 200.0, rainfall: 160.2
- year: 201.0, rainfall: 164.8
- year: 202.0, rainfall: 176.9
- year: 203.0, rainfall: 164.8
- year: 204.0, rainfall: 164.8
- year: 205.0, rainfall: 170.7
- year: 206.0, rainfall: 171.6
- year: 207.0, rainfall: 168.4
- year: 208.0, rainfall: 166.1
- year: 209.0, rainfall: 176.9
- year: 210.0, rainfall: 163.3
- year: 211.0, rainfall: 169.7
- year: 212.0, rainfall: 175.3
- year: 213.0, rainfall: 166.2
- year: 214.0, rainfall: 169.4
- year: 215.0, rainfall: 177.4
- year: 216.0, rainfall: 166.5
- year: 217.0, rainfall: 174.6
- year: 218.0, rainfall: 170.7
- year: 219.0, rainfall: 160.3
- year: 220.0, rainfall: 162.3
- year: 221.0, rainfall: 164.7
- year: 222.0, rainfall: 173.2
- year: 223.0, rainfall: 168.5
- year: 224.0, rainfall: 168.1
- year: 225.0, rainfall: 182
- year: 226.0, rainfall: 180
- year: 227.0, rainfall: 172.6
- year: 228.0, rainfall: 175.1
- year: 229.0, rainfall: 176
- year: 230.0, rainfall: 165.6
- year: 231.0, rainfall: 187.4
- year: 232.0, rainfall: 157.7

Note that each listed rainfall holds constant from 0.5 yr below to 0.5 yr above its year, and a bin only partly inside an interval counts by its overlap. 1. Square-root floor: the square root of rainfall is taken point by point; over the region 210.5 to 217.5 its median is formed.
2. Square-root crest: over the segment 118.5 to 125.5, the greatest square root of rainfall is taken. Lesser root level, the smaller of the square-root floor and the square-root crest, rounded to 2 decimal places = 13.03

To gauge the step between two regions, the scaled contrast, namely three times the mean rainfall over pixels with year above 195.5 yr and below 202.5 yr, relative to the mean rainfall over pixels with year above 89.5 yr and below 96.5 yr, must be 3.09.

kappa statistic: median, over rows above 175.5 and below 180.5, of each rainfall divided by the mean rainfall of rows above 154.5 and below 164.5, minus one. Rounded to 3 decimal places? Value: -0.011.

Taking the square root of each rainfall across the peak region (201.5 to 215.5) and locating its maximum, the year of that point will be 215.0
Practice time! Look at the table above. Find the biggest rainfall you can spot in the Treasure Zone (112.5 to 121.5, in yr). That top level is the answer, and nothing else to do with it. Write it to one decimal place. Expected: 171.9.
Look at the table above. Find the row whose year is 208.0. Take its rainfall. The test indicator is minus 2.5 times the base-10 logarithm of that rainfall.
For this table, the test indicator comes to -5.55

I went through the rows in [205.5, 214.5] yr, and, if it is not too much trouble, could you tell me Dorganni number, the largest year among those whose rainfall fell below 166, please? 210.0 yr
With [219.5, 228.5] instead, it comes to 221.0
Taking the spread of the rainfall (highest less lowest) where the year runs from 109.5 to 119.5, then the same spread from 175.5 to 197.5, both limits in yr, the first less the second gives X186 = -15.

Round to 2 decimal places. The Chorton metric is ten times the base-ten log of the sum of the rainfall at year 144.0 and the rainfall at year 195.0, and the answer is 25.32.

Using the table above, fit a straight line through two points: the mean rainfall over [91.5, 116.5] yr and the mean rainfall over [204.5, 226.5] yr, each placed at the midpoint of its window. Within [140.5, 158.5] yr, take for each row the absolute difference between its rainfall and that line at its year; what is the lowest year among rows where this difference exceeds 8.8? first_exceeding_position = 146.0 yr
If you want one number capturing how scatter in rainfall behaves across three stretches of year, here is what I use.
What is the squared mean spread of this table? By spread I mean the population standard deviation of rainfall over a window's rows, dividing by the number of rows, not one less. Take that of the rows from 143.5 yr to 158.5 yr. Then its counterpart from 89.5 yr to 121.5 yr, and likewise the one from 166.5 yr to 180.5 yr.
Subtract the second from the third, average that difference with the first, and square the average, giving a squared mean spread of 13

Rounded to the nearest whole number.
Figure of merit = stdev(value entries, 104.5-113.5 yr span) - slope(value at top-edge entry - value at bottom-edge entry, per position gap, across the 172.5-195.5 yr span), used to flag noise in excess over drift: 8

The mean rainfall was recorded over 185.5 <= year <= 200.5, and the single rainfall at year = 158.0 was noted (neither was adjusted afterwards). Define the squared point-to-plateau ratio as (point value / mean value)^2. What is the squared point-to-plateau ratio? 0.95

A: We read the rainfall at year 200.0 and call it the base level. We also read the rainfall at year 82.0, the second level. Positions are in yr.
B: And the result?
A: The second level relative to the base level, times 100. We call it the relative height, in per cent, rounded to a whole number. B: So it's 124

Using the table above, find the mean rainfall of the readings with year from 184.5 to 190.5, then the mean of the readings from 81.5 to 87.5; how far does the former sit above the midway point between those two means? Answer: -11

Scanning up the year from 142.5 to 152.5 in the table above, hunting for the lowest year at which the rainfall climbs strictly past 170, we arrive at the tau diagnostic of 146.0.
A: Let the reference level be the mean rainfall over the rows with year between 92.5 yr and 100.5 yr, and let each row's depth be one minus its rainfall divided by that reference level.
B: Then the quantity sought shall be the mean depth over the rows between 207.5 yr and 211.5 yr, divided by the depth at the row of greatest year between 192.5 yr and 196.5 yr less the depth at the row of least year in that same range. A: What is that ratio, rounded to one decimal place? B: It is -5.3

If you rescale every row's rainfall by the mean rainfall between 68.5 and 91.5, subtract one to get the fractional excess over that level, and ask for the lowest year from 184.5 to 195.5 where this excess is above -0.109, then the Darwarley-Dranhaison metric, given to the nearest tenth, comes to 187.0 yr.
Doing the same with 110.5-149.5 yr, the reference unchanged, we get 112.0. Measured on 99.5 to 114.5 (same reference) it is 100.0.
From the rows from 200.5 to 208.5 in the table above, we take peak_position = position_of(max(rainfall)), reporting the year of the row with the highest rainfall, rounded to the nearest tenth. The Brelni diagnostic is 202.0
